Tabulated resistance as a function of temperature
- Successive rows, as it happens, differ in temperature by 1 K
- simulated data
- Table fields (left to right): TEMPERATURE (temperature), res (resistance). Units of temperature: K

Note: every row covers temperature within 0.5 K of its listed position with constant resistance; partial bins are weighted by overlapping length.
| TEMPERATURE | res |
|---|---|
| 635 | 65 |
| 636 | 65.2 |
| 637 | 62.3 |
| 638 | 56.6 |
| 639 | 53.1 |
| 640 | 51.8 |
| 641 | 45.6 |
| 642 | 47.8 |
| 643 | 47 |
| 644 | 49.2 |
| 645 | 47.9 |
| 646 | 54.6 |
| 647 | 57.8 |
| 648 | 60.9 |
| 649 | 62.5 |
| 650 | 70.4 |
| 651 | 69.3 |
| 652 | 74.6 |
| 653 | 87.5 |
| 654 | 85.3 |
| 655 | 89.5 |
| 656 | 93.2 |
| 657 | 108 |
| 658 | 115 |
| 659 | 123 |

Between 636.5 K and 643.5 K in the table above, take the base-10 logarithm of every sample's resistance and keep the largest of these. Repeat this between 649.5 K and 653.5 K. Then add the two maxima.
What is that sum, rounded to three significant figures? 3.74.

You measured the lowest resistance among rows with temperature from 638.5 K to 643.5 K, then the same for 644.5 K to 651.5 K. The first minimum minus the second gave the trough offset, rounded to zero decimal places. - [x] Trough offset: -2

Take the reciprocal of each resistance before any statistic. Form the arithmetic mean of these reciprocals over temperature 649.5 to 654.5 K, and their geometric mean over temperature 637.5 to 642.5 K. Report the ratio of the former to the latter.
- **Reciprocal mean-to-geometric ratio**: 0.66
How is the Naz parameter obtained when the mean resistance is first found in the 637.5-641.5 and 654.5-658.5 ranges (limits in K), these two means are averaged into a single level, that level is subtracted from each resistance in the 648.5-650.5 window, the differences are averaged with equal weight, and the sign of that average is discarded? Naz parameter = 10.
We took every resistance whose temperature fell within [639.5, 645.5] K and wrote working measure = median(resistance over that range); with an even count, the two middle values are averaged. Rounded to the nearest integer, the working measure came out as 48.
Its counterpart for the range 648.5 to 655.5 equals 75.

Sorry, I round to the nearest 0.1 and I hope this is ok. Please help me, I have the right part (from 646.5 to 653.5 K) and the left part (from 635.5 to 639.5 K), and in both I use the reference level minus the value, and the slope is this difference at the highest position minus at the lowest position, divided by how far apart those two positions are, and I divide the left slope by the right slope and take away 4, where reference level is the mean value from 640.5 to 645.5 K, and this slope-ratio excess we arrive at -4.8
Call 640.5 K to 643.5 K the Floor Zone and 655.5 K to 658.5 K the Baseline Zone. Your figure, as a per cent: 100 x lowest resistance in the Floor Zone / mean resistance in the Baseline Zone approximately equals 43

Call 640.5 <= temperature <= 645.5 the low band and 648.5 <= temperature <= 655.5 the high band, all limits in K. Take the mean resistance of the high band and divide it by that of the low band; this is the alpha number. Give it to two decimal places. 1.62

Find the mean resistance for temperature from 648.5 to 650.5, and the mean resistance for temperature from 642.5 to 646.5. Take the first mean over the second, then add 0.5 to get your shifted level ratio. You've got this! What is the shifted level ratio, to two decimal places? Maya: 1.84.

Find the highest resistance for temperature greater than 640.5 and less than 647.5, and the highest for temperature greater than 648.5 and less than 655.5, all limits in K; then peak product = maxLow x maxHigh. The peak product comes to 5173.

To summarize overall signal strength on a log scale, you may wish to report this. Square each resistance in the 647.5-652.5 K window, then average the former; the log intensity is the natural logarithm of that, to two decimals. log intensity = 8.43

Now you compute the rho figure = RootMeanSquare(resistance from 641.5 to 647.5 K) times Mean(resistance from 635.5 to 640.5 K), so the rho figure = 2941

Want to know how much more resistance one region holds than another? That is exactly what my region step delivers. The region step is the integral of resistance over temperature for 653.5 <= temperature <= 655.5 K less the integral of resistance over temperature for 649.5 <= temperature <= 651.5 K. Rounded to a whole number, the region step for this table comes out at 35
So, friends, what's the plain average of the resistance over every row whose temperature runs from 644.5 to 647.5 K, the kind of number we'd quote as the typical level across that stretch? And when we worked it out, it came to 53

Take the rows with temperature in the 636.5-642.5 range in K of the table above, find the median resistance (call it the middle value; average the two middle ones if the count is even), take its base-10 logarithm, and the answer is 1.72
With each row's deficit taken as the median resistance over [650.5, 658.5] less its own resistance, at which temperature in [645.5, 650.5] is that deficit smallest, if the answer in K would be 650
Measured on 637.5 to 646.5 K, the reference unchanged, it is 638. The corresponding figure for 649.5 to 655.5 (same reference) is 655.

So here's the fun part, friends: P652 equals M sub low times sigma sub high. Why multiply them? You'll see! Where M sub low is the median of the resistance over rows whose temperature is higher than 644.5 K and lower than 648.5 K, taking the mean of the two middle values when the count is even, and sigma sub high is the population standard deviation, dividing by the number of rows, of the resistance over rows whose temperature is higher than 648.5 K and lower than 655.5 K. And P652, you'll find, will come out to 543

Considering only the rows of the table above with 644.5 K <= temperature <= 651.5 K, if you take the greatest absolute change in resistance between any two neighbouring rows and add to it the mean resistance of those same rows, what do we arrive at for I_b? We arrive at 68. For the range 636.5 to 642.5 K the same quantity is 59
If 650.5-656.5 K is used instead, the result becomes 96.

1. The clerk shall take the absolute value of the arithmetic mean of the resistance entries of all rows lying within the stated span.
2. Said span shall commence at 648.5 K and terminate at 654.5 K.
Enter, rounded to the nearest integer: 75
